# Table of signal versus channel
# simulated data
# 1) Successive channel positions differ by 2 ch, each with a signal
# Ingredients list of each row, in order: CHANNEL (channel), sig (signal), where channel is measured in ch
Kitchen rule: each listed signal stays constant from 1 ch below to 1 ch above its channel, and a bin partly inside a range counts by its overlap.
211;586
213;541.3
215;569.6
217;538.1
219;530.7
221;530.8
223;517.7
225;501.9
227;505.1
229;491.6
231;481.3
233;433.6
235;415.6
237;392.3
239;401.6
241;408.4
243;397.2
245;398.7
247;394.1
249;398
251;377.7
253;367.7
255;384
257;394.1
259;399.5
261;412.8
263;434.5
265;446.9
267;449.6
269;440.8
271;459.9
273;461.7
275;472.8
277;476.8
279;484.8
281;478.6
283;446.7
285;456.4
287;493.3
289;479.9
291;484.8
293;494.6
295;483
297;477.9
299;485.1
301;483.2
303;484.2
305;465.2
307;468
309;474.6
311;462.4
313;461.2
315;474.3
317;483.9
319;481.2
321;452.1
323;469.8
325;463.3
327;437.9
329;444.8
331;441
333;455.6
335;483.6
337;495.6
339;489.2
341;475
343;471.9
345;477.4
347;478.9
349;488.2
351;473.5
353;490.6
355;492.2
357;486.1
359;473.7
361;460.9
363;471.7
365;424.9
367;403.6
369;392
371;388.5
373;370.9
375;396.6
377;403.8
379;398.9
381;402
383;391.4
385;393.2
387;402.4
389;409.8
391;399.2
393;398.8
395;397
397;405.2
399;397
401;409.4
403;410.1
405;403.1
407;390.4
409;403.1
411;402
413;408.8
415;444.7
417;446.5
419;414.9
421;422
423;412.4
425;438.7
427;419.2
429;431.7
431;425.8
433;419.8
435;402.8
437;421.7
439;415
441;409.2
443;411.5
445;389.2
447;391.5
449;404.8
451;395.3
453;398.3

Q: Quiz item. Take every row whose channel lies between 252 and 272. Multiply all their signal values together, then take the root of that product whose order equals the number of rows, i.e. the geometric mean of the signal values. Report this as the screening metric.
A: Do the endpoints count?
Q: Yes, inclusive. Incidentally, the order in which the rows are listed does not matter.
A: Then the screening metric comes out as 418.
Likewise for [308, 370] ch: 465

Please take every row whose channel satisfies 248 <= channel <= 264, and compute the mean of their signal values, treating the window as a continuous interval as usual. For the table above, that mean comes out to 396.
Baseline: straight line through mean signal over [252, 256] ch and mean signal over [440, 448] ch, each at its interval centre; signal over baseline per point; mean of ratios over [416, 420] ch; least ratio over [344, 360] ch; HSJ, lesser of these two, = 1.08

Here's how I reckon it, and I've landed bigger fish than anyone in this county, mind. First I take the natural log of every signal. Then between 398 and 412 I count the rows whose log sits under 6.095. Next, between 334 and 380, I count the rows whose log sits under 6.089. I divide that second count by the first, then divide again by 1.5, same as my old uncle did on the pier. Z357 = 0.8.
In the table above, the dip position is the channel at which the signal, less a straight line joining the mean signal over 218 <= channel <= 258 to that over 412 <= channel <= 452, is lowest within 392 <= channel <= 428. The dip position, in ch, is 407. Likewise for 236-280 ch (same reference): 253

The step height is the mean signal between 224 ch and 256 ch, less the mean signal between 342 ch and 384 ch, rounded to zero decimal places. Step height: -18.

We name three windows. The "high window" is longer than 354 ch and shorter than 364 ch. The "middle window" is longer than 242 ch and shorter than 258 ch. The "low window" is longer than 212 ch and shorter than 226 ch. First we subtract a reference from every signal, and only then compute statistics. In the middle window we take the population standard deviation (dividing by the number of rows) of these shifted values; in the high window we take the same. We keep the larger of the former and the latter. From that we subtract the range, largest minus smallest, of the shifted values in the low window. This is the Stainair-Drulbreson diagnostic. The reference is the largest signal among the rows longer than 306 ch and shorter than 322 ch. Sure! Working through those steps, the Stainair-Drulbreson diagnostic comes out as -57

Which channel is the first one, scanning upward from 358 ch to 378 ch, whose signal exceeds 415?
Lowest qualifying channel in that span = 359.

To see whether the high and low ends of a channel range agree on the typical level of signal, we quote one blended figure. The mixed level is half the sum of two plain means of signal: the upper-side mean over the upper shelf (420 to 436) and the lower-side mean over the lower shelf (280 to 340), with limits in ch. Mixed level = 447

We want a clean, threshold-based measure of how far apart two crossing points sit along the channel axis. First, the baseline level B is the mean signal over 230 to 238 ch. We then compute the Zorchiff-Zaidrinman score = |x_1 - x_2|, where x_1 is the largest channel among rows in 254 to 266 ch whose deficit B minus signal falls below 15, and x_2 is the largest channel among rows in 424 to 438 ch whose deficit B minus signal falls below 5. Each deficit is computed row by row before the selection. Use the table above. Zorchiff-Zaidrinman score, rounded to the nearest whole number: 166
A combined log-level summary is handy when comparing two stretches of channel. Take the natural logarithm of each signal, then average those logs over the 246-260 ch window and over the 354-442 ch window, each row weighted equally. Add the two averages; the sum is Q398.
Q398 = 12.0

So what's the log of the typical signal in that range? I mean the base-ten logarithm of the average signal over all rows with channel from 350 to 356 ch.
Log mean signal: 2.69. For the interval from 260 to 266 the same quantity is 2.63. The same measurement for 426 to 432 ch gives 2.63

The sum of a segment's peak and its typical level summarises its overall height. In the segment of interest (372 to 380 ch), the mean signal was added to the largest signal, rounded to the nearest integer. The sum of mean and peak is 796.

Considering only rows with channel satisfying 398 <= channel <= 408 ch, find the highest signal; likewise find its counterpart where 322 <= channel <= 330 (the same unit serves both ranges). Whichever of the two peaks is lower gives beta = 410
